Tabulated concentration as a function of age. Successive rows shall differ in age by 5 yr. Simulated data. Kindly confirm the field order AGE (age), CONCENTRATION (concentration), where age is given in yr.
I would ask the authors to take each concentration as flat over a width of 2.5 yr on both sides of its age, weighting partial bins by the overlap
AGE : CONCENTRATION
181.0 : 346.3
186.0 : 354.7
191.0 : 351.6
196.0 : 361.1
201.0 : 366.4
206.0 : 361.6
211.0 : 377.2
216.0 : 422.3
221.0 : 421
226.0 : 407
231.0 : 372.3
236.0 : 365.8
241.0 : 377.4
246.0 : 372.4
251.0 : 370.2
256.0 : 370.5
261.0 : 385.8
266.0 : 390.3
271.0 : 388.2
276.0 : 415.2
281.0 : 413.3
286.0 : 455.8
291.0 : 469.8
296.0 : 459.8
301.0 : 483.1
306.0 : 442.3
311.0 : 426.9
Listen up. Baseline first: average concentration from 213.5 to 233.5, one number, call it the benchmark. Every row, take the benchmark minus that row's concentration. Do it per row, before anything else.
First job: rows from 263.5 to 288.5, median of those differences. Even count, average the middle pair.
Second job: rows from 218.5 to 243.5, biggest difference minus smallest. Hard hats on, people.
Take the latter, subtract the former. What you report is 63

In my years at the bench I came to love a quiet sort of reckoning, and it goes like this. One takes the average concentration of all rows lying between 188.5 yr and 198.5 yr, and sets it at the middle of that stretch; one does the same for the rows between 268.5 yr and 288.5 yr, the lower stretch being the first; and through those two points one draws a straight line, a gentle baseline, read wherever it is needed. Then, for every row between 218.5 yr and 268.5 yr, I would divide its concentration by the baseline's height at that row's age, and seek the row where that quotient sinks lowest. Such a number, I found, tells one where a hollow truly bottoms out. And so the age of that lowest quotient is 256.0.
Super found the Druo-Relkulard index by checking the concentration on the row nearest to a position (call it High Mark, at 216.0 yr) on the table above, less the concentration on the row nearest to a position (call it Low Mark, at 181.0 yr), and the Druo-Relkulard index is 76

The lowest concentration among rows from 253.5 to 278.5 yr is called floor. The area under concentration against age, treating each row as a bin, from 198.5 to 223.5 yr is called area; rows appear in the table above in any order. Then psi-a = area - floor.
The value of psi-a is 9372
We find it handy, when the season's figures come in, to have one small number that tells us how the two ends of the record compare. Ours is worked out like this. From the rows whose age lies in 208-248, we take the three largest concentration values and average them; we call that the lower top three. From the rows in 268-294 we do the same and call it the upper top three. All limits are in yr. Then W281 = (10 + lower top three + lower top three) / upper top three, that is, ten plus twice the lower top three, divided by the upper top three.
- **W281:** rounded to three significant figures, 1.89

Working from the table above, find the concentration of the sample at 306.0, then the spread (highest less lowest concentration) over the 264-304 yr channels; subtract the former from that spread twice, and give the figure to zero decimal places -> -790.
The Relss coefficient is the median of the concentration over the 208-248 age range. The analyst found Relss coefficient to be 377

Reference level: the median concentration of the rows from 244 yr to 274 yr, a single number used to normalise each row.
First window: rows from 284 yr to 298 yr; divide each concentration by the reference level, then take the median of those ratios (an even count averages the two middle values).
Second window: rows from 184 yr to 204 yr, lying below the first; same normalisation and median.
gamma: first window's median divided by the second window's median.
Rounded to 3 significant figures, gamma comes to 1.28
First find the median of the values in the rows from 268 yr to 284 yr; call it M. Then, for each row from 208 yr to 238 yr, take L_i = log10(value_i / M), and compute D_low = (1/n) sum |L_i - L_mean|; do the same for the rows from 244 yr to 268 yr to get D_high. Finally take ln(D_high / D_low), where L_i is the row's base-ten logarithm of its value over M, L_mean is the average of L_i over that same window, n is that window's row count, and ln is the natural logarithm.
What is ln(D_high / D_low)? -1.0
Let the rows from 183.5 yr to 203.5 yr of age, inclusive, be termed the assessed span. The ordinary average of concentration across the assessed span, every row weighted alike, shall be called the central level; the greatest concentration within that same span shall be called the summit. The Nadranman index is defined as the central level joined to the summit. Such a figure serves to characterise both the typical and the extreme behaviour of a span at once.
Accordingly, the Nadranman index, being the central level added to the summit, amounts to 725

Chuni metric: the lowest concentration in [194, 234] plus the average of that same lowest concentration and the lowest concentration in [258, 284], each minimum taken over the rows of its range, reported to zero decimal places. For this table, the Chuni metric 735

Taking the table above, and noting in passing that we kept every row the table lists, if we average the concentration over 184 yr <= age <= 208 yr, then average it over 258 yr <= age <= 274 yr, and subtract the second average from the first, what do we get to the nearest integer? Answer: -29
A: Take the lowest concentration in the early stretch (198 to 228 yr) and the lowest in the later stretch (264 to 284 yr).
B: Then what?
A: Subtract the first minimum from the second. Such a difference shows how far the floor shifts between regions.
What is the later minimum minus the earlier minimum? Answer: 27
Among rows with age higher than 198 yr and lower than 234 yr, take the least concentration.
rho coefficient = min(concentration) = 361.6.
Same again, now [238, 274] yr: 370.2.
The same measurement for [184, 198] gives 351.6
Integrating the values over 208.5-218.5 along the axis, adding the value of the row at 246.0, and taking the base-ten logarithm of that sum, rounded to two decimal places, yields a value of 3.64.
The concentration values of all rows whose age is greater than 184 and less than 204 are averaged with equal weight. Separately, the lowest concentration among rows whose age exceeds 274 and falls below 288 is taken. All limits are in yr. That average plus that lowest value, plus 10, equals 782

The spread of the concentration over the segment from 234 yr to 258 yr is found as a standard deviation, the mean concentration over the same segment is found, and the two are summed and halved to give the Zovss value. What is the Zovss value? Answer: 188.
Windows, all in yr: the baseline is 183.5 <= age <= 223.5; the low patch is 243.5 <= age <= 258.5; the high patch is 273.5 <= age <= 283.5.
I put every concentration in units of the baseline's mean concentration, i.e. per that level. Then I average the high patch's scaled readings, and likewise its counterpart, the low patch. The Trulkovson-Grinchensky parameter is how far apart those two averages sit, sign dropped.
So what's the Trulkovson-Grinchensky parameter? 0.11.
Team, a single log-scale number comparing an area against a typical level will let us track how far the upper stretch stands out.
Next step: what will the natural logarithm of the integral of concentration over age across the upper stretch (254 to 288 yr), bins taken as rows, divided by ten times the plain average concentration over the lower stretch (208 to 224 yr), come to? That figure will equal 1.2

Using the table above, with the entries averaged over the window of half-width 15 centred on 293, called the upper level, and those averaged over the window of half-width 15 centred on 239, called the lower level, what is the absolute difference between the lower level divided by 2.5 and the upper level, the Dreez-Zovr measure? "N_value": 303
